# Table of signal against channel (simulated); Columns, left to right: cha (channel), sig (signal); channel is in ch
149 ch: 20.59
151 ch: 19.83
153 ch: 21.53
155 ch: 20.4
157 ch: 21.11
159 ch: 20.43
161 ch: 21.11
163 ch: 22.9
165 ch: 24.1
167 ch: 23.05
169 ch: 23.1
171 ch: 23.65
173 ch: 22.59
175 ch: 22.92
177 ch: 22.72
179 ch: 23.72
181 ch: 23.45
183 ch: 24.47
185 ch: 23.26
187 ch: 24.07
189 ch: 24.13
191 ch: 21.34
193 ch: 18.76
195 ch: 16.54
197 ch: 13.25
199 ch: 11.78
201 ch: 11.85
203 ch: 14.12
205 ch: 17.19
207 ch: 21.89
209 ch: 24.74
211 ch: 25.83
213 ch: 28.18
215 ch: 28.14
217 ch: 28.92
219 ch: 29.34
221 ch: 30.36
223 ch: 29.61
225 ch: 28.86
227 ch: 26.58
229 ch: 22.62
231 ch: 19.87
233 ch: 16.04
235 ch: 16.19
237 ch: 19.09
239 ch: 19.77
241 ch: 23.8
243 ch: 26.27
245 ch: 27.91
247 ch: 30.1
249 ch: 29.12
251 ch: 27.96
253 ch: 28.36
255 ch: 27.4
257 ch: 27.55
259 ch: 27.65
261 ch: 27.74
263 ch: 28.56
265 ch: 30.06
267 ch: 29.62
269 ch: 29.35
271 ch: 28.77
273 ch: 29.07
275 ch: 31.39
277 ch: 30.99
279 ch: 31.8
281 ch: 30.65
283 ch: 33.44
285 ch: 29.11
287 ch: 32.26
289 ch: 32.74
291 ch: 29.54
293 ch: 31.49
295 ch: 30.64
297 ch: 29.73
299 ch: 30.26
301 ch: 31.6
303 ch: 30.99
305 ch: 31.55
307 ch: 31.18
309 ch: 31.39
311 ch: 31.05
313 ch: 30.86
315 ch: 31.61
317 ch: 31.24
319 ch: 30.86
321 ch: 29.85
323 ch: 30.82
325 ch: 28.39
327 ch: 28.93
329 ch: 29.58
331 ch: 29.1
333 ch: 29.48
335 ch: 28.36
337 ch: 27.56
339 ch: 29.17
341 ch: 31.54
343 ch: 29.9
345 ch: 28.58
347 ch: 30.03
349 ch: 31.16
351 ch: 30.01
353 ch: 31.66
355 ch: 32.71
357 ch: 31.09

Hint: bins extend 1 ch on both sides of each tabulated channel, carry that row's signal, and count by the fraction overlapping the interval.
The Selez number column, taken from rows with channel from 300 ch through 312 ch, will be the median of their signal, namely 31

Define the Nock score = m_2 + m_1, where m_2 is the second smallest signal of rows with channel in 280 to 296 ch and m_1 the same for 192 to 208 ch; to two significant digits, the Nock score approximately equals 41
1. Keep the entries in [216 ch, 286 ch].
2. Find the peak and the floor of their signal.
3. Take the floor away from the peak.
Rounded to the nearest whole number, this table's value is 17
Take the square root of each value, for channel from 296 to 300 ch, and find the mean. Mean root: 5.48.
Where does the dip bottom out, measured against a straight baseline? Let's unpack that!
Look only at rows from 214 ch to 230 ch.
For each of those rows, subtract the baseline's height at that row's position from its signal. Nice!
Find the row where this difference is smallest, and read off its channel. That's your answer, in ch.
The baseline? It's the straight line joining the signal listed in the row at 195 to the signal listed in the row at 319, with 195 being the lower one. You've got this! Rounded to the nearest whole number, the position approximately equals 229 ch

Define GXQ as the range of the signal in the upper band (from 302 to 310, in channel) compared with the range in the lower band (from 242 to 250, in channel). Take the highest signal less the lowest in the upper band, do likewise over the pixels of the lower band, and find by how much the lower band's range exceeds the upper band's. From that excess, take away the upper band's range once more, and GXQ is 3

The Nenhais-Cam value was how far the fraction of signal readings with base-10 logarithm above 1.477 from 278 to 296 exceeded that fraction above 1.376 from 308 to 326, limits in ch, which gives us -0.22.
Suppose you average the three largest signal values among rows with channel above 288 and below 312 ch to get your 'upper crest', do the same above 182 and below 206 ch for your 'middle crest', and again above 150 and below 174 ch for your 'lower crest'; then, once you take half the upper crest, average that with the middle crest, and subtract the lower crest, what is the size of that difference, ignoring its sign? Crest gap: 3.5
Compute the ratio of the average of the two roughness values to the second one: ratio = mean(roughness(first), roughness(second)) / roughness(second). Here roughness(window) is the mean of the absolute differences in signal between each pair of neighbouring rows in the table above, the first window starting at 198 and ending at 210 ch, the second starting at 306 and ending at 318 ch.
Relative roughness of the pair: 4.0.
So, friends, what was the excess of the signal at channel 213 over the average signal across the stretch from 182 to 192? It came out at 5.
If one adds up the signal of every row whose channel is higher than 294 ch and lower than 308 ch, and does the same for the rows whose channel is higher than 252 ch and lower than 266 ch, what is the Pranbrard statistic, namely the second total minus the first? -19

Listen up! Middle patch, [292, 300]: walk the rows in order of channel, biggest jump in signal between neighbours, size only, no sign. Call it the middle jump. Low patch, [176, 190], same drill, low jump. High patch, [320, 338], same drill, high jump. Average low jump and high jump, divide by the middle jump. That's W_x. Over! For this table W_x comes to 2.00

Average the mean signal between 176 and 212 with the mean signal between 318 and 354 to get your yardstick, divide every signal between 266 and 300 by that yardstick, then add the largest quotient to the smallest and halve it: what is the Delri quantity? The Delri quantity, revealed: 1.25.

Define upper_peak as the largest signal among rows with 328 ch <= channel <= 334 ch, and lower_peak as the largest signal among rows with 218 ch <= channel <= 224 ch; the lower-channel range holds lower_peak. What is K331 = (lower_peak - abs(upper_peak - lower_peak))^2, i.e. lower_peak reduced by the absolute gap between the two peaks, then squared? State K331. 875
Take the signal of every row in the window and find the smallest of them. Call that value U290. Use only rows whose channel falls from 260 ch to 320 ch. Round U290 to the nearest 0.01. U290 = 27.74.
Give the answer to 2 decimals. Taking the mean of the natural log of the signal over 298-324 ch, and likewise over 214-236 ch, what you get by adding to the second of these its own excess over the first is 2.96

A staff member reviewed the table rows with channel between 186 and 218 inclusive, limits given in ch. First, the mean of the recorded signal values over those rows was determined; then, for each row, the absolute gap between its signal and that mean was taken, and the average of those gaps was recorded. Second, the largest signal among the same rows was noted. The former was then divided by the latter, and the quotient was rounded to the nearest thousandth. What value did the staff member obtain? 0.178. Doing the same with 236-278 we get 0.067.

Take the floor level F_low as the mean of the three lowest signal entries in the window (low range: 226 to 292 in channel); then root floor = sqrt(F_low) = 4.1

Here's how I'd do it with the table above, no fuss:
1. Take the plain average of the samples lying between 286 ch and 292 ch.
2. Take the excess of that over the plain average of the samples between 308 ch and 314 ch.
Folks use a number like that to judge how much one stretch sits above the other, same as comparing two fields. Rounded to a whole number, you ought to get 0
